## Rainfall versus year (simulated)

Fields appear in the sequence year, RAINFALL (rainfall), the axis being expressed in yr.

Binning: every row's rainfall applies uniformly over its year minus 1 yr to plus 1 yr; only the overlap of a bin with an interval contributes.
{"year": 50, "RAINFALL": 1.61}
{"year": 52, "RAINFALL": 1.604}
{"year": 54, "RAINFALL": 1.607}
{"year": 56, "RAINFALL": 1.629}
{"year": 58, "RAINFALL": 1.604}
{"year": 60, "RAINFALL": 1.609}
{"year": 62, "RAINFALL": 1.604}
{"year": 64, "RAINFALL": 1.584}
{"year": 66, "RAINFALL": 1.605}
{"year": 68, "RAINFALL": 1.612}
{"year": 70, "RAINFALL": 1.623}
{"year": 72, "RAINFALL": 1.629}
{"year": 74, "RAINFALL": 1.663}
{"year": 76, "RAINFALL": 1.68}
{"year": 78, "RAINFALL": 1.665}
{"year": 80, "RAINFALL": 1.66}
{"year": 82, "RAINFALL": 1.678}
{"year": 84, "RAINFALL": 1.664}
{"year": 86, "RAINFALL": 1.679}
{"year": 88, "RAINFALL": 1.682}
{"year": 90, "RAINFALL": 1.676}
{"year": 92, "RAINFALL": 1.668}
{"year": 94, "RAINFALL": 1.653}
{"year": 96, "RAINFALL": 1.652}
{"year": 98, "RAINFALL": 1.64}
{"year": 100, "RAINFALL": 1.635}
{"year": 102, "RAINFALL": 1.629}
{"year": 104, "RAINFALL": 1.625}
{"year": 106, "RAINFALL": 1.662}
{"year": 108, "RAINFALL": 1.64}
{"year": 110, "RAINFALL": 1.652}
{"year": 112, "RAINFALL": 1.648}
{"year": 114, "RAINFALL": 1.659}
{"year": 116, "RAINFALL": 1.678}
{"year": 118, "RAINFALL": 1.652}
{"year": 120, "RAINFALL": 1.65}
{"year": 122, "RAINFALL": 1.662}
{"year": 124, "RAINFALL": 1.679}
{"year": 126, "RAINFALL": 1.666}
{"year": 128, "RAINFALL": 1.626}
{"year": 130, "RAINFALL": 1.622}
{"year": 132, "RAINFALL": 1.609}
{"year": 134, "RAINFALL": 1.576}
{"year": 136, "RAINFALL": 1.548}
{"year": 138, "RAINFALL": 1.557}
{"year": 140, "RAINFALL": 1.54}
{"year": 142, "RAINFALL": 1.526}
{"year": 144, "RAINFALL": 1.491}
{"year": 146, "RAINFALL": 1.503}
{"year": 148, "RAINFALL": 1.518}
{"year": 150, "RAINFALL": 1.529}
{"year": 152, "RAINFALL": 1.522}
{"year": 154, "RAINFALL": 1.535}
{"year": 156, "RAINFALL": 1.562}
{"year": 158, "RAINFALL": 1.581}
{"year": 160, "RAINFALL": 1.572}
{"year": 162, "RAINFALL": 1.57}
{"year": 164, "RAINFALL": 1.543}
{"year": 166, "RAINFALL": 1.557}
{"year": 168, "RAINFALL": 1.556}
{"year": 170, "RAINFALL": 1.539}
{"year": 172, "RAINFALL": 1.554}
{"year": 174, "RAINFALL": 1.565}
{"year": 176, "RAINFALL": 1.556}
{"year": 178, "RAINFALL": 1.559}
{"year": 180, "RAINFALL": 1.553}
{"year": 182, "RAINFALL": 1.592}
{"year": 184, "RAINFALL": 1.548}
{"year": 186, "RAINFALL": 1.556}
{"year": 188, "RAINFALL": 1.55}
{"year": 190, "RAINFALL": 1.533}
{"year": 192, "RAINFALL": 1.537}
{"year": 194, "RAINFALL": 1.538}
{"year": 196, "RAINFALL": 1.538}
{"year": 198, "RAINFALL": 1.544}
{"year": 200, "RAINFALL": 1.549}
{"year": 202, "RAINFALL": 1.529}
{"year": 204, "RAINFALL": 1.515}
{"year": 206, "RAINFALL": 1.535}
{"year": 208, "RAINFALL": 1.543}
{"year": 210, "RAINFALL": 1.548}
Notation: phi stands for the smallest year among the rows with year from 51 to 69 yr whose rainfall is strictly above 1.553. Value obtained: 52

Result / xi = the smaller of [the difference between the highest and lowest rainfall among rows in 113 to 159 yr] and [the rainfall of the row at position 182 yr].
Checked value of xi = 0.188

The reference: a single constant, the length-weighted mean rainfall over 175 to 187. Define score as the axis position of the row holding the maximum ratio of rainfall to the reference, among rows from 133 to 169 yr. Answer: 158 yr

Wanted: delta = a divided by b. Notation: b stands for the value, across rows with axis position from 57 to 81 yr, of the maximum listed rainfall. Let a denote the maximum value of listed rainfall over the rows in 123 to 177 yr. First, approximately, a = 1.679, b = 1.68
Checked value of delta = 1.00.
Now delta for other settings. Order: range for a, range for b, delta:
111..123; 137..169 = 1.06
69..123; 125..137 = 1.01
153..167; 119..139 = 0.94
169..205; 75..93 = 0.95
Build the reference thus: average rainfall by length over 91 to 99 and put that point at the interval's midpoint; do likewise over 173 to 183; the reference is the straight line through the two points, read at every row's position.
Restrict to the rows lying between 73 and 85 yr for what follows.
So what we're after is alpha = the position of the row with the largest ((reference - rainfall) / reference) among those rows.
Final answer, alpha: 74 yr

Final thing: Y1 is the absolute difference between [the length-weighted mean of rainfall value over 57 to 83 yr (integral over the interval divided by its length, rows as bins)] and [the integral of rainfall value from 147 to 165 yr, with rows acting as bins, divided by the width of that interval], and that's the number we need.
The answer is 0.08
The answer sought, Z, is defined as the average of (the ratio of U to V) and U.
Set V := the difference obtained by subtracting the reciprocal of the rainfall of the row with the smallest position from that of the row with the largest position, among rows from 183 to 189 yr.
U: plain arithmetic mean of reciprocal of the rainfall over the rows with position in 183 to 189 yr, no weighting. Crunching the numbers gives -386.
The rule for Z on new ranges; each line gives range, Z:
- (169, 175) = -30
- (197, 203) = 51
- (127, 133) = 48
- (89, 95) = 36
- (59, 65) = 32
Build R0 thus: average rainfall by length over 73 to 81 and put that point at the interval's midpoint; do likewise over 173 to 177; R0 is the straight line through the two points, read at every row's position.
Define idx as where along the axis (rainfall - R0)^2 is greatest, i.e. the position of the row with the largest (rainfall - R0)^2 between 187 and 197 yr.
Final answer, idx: 190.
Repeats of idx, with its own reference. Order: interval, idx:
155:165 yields 164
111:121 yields 116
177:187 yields 182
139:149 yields 144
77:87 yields 86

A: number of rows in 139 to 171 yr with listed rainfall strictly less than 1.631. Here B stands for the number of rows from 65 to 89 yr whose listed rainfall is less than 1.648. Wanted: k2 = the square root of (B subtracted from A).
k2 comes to 3.5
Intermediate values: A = 16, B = 4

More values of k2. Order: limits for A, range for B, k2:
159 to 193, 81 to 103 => 3.7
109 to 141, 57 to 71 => 0.0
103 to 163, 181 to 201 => 3.0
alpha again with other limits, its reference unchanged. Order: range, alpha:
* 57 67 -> 64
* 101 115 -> 104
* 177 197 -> 190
